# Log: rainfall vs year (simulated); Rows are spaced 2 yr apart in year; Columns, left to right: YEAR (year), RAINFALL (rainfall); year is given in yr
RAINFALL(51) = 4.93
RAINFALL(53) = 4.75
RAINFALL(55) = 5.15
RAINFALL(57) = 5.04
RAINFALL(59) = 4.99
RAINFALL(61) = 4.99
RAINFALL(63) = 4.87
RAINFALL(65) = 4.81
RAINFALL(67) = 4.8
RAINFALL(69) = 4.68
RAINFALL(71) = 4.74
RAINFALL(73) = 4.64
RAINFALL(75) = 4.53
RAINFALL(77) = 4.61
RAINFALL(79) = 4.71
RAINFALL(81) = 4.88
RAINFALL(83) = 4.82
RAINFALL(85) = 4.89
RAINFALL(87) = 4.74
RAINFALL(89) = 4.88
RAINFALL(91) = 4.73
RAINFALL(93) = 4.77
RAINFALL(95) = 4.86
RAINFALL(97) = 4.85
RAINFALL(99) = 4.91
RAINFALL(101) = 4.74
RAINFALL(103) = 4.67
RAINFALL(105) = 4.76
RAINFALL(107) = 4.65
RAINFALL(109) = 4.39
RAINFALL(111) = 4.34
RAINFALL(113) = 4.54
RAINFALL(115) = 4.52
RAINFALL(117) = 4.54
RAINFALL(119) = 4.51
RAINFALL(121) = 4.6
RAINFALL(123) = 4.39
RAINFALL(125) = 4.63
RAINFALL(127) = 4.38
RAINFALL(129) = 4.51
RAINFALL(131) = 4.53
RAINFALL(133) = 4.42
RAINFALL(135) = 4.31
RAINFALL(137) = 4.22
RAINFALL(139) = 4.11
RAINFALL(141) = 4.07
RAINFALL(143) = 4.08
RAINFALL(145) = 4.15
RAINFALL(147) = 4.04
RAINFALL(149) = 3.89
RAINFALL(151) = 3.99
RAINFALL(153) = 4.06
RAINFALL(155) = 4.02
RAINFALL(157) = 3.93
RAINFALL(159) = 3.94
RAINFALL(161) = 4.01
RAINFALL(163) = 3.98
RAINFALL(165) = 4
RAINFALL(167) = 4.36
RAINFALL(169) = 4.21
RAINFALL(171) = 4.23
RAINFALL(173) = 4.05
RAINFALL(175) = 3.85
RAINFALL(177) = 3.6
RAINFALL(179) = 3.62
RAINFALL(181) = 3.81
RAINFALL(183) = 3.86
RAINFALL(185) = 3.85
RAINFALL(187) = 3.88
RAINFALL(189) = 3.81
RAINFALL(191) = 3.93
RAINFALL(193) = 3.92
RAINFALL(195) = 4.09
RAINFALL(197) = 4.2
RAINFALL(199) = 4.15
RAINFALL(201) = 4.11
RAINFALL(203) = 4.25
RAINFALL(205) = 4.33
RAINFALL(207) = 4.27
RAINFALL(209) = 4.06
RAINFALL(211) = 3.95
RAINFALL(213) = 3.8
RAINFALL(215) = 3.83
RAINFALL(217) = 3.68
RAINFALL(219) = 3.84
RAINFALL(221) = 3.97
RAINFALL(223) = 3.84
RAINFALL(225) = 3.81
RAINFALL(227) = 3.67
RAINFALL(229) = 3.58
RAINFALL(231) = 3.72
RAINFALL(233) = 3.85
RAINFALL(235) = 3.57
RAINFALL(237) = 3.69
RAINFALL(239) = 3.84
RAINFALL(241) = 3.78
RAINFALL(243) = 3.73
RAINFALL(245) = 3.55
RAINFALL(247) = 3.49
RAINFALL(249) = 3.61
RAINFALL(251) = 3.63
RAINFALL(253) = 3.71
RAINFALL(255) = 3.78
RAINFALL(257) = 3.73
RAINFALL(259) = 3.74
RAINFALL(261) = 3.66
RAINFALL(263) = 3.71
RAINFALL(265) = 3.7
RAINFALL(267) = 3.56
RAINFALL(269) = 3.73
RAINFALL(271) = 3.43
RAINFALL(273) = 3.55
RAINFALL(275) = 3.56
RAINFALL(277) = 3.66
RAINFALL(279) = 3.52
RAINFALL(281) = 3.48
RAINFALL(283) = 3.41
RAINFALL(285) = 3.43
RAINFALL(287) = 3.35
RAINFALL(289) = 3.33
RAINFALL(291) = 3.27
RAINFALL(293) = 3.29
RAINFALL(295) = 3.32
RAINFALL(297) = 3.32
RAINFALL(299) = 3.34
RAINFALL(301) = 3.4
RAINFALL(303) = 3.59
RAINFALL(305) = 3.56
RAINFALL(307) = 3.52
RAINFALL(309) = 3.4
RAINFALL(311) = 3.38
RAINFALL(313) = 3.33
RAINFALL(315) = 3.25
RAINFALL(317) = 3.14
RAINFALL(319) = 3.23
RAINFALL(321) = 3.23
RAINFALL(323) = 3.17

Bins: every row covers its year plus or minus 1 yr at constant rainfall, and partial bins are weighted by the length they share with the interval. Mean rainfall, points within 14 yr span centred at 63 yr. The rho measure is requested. 4.88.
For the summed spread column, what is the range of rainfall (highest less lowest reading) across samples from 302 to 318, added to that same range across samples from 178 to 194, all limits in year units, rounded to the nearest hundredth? 0.76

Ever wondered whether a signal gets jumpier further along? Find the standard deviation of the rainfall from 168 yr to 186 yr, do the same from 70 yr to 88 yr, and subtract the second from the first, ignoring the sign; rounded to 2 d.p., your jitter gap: 0.10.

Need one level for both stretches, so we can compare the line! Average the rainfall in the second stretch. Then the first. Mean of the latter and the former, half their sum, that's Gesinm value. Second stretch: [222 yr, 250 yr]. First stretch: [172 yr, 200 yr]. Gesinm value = 3.80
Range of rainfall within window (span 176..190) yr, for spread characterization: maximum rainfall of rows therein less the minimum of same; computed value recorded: 0.28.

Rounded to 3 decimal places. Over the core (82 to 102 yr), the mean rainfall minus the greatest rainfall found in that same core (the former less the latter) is -0.091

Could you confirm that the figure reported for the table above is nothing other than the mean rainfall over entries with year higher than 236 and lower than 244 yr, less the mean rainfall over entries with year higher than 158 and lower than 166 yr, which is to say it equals -0.22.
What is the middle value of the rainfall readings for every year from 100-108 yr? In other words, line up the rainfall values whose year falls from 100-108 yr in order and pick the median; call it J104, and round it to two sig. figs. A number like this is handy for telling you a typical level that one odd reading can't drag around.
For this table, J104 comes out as 4.7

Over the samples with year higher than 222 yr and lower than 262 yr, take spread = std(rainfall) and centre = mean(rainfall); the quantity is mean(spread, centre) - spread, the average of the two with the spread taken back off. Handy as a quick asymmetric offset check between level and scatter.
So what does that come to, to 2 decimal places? 1.80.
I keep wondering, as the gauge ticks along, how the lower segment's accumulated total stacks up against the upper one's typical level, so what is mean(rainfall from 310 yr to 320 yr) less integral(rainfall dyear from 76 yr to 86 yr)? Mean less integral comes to -45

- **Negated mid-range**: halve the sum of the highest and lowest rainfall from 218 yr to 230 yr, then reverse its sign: -3.8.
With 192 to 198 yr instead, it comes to -4.1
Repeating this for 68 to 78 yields -4.6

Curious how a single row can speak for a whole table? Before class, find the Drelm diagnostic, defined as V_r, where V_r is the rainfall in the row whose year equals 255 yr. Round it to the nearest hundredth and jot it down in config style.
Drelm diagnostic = 3.78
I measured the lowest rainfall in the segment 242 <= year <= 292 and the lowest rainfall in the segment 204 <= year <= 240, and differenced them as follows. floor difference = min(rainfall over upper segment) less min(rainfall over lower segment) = -0.3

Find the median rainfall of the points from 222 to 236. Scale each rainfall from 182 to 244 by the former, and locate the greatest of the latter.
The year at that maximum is 205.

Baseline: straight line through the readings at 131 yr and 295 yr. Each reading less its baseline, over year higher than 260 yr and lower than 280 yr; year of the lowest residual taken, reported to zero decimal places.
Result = 271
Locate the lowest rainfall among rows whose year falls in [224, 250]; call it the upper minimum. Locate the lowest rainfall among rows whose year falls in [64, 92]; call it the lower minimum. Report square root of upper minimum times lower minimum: 3.98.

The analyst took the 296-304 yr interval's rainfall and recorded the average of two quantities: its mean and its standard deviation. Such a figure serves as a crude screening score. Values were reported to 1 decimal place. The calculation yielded 1.8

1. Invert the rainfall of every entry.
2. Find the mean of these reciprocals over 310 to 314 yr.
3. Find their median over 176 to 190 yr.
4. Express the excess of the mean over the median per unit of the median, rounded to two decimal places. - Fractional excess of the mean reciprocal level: 0.14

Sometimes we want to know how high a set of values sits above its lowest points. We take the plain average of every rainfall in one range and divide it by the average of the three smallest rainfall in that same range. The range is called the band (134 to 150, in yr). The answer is 1.03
